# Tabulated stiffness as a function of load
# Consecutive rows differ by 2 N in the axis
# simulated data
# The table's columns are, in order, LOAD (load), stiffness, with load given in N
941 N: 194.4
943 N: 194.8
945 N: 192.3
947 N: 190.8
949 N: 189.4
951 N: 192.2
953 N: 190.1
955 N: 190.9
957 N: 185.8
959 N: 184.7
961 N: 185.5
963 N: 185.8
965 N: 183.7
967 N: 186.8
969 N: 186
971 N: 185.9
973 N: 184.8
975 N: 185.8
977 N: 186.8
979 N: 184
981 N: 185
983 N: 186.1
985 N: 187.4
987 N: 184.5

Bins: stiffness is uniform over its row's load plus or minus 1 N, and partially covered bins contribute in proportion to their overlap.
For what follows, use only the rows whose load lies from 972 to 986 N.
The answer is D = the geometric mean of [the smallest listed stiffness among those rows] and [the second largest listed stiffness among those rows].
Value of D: 185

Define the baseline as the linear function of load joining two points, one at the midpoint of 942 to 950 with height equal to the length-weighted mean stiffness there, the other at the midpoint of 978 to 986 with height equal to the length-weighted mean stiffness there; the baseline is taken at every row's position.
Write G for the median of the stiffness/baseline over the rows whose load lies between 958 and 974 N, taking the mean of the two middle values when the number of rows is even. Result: 0.99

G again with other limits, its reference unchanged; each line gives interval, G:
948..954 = 1.00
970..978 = 0.99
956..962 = 0.98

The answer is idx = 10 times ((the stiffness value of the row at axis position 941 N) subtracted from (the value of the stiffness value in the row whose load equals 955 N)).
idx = -35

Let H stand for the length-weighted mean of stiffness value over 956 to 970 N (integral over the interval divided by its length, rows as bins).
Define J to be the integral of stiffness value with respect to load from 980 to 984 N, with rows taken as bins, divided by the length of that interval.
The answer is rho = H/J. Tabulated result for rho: 1.00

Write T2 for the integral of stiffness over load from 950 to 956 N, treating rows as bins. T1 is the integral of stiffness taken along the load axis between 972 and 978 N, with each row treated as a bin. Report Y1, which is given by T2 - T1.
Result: 32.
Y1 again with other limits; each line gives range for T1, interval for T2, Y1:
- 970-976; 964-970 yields 0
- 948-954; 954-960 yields -21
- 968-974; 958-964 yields -1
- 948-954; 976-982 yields -32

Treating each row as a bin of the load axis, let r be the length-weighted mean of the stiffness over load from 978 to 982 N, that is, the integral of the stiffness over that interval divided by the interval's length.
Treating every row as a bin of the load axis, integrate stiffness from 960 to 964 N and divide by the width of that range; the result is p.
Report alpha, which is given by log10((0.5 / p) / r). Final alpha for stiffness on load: -4.84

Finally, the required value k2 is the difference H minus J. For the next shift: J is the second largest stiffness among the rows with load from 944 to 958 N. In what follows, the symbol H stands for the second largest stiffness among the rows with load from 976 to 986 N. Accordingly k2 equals -5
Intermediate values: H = 186.8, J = 192.2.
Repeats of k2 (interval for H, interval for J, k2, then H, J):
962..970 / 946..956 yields -5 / 186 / 190.9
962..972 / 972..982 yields 0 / 186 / 185.8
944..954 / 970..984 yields 6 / 192.2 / 186.1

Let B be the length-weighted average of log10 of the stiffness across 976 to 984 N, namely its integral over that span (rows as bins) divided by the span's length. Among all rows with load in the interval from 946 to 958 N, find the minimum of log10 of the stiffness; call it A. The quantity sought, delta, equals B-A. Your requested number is -0.001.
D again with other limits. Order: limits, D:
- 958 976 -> 185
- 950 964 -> 188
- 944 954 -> 191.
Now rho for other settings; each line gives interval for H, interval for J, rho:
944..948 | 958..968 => 1.03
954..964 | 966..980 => 1.00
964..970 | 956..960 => 1.00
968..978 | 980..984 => 1.00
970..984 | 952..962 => 0.99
